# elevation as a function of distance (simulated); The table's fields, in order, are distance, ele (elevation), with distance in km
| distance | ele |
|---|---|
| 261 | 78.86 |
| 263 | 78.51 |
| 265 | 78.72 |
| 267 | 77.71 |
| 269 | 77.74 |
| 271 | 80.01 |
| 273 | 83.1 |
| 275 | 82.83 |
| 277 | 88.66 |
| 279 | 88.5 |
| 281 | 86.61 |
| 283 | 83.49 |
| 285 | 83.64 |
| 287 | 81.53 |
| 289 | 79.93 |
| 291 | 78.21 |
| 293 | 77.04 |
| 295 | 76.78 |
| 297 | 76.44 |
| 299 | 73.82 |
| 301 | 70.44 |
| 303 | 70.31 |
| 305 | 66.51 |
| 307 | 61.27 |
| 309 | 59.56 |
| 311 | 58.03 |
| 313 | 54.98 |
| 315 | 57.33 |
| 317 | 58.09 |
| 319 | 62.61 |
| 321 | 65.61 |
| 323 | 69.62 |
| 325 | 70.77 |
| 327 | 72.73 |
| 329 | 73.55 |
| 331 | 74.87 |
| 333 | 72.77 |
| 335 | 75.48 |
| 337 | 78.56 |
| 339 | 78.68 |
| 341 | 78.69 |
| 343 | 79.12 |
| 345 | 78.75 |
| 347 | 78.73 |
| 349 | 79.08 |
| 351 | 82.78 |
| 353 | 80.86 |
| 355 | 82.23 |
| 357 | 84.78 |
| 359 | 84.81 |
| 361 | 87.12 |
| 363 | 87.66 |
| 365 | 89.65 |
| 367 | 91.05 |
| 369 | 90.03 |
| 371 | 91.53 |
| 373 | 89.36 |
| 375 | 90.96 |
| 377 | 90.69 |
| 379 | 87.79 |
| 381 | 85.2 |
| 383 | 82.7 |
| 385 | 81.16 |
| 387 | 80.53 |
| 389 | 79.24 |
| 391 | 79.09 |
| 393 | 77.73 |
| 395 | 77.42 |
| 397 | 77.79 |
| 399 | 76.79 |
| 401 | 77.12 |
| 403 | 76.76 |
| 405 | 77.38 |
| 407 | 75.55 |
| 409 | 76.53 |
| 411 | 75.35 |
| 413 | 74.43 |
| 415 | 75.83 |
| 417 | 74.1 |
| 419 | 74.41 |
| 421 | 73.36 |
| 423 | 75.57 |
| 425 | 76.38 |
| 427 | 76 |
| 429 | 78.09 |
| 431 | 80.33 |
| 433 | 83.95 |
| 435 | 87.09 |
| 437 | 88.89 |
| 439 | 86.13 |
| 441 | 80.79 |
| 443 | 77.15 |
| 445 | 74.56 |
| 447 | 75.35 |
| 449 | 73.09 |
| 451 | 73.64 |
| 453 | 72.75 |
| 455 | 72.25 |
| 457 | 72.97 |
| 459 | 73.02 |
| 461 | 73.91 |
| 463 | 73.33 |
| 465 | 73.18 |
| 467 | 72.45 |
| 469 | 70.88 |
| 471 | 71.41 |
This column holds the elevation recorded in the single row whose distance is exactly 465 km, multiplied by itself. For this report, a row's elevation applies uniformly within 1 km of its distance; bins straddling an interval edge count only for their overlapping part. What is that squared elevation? 5355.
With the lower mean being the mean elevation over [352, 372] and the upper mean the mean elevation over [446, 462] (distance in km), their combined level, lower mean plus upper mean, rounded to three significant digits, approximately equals 160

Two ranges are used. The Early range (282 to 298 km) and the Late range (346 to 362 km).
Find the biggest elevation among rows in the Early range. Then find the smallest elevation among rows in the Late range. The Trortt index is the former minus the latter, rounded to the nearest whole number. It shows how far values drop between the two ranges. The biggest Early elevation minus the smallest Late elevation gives 5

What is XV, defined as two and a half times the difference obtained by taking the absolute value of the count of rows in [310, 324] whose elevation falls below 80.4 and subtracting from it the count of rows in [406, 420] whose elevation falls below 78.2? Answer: 0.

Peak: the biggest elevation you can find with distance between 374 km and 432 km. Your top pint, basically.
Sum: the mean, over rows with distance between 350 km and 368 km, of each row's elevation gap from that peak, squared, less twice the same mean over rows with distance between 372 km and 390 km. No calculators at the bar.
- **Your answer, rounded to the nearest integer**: -63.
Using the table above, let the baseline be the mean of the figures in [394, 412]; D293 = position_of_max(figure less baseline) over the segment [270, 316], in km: 277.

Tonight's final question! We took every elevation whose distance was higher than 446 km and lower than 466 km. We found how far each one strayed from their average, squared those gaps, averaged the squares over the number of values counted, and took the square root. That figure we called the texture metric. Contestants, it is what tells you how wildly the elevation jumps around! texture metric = 1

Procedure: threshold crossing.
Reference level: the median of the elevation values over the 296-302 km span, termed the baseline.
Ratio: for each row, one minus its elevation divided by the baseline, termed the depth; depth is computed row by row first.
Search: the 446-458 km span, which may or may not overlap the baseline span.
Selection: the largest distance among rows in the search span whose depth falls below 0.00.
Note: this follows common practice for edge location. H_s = 447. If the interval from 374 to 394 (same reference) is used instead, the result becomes 393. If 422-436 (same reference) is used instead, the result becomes 435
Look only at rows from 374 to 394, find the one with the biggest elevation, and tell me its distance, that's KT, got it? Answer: 375 km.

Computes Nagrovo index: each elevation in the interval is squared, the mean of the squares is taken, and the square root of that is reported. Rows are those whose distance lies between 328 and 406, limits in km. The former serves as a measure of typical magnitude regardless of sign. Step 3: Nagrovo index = 82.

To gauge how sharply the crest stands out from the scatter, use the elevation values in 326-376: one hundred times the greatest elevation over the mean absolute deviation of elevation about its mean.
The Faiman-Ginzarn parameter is 1730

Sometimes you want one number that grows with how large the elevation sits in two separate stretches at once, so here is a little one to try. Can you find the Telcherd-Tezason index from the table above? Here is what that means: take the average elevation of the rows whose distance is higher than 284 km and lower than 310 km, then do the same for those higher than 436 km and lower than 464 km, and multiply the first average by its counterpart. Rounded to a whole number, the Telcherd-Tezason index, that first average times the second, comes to 5606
